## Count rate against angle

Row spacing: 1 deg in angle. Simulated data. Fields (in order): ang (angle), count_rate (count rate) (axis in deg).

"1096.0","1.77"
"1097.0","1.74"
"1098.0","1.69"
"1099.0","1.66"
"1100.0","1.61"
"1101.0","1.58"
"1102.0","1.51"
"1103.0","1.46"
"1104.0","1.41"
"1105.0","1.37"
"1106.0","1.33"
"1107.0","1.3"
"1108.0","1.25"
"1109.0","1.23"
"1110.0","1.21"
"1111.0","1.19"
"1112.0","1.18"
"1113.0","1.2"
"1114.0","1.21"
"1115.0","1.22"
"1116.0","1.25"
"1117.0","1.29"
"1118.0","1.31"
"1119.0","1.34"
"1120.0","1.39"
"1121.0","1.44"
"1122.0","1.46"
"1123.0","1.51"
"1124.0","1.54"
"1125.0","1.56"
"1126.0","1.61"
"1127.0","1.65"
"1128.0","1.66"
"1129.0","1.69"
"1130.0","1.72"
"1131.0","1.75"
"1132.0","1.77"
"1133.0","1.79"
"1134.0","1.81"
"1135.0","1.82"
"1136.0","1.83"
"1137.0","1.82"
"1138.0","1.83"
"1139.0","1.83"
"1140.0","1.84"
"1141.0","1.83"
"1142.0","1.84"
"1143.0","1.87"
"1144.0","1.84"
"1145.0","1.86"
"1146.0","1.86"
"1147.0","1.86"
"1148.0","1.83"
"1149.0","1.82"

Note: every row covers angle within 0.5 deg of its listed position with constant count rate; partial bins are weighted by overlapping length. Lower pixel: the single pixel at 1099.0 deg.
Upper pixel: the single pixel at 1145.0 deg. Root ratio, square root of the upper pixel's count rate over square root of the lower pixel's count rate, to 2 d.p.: 1.06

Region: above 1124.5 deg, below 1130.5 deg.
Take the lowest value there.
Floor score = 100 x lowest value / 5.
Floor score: 31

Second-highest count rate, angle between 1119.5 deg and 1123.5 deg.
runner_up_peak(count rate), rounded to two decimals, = 1.46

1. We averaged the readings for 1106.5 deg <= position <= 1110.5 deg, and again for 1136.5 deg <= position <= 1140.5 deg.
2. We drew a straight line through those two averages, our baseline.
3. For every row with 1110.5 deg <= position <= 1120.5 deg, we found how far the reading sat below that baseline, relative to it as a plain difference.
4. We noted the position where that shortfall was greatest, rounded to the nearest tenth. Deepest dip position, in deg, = 1115.0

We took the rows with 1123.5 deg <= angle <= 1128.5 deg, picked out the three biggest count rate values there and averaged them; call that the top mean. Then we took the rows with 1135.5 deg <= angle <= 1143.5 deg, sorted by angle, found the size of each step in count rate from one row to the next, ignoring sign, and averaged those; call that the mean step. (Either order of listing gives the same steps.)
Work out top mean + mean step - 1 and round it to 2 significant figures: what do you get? 0.65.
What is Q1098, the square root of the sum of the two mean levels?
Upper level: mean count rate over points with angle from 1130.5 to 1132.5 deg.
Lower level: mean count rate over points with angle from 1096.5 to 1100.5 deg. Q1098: 1.85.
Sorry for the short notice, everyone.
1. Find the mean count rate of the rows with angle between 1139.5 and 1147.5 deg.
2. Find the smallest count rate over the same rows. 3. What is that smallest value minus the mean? -0.02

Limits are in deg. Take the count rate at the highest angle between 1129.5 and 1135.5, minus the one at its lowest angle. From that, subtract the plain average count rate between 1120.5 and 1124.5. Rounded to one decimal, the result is -1.4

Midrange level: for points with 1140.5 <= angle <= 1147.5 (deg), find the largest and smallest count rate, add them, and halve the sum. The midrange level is 1.85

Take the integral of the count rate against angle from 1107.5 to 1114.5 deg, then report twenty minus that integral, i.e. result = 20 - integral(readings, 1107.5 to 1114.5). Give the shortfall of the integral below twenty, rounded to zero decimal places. 12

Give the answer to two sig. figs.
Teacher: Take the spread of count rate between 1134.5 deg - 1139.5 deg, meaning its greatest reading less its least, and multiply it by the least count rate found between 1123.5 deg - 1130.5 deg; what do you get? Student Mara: 0.015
